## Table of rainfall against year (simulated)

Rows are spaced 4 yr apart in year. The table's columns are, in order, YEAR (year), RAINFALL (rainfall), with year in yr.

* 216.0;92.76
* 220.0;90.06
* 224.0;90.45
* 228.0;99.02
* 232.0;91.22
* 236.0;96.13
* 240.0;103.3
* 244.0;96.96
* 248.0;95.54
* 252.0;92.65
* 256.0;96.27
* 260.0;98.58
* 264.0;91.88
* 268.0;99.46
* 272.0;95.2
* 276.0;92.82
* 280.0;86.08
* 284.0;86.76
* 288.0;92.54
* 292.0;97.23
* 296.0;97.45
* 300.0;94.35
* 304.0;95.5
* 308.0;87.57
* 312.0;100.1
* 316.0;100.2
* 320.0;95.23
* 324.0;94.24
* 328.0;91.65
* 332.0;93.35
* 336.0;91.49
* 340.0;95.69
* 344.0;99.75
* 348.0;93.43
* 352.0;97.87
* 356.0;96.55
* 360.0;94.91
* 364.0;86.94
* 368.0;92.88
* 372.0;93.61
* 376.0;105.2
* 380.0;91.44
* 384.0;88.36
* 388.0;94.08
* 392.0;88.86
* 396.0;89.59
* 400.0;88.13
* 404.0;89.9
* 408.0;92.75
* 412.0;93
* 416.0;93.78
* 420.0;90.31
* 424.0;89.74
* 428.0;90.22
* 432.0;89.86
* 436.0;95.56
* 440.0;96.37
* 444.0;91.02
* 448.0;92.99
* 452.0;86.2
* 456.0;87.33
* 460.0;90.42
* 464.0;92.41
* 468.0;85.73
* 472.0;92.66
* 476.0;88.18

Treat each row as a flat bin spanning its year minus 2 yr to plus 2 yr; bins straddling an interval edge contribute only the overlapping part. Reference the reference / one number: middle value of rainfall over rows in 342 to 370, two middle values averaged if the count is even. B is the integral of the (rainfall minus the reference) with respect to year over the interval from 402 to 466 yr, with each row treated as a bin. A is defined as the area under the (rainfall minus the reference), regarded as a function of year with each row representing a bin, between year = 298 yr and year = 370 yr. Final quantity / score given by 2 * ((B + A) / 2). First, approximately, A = -27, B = -227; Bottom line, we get -254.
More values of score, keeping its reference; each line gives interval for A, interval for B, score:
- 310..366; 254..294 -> -38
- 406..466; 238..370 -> -237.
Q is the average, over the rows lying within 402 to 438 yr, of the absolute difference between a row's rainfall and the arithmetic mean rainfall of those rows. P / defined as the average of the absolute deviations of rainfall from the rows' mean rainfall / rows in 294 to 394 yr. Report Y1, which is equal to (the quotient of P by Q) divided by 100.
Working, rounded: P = 3.2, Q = 1.9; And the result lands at 0.0171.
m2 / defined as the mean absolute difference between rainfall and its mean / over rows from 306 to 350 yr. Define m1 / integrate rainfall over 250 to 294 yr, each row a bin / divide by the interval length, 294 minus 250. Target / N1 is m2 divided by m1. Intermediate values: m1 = 93.6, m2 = 3.1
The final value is 0.033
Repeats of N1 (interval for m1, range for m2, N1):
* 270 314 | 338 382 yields 0.036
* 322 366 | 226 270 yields 0.029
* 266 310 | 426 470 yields 0.029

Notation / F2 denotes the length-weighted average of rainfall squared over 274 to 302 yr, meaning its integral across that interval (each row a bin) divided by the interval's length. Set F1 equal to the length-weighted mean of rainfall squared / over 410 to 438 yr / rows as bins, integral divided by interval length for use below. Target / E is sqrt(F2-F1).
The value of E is 12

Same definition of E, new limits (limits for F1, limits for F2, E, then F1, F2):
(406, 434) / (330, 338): 14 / 8353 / 8542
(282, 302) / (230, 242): 25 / 8789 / 9411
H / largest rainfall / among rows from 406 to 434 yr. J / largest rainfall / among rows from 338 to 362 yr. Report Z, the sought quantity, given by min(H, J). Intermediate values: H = 93.78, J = 99.75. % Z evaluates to 94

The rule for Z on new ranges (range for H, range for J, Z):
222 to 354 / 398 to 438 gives 96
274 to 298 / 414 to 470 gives 96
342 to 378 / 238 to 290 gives 103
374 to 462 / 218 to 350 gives 103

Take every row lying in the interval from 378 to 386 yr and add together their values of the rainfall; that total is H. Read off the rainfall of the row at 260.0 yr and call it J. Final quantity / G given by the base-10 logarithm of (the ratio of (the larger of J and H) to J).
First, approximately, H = 180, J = 98.58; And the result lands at 0.26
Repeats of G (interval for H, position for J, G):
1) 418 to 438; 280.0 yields 0.72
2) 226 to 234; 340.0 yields 0.30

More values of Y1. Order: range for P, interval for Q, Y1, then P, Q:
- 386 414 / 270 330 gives 0.0060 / 2.0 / 3.4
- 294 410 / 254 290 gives 0.0090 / 3.3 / 3.6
